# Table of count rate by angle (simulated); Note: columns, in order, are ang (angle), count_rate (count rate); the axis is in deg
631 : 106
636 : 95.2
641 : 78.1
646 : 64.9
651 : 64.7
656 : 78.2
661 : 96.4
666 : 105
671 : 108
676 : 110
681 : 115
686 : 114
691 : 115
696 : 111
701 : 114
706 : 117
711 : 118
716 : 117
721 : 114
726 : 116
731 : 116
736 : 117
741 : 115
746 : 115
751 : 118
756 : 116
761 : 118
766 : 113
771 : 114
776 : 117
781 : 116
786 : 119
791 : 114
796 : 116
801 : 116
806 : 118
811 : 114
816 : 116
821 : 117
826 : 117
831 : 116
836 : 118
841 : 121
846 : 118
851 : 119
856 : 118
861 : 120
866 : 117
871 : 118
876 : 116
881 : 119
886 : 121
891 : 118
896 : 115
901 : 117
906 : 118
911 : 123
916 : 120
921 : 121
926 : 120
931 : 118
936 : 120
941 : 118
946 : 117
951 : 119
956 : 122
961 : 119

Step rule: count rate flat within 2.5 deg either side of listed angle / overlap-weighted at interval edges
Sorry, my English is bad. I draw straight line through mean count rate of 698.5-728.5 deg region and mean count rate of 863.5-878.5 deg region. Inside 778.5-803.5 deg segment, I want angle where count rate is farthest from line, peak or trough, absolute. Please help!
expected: 786 deg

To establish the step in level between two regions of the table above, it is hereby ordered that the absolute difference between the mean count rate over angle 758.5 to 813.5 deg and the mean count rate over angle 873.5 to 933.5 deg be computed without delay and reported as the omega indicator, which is 3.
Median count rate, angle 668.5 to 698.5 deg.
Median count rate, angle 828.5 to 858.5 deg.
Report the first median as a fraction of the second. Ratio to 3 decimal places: 0.953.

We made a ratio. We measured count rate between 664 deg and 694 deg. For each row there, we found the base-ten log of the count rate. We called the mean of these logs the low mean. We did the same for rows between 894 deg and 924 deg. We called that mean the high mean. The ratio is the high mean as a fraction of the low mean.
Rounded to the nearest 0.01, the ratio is 1.01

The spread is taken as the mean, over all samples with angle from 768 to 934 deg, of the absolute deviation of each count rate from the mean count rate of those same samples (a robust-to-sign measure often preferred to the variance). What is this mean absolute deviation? 1.7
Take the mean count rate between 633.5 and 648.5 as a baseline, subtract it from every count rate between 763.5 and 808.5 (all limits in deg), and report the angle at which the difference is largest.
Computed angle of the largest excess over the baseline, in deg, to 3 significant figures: 786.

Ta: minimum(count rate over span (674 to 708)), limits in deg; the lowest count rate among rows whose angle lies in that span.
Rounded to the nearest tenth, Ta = 110.0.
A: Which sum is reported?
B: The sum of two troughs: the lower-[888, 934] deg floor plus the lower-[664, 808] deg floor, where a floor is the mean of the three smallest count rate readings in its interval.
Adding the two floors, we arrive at 224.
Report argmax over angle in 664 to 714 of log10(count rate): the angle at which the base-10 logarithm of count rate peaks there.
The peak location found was 711 deg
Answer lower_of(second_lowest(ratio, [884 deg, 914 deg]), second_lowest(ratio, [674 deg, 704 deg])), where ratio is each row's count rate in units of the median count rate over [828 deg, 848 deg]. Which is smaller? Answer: 0.9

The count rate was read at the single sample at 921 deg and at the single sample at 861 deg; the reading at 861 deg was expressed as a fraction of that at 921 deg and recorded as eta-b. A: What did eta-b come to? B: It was 0.99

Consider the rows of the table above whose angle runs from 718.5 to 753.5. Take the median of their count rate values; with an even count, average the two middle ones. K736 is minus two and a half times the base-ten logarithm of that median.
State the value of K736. -5.16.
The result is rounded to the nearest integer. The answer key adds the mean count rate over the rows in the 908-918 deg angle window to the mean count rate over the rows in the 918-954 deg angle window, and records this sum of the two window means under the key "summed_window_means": 240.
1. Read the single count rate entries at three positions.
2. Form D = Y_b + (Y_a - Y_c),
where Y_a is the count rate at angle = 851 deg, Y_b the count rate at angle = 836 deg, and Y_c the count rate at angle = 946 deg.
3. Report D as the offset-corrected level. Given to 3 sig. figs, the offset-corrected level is 120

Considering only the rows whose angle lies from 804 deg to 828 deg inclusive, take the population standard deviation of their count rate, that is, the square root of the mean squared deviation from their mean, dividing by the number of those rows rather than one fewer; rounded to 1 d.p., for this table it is 1.4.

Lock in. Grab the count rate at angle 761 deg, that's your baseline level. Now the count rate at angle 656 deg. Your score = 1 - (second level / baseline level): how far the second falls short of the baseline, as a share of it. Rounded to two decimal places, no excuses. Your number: 0.34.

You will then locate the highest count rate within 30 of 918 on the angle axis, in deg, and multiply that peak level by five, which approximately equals 615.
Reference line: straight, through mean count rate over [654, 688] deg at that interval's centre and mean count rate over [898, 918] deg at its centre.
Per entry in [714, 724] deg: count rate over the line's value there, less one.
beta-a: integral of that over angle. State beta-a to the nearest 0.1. 0.8 deg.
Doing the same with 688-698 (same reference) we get 0.7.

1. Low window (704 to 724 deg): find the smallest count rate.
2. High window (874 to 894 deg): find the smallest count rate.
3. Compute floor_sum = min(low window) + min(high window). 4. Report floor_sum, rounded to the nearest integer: 230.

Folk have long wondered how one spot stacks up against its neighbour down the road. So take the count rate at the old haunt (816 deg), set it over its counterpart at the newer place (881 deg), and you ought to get 0.97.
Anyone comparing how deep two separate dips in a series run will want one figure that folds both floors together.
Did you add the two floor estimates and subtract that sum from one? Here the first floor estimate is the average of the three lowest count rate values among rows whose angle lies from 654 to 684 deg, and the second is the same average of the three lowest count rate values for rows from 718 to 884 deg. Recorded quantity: -206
